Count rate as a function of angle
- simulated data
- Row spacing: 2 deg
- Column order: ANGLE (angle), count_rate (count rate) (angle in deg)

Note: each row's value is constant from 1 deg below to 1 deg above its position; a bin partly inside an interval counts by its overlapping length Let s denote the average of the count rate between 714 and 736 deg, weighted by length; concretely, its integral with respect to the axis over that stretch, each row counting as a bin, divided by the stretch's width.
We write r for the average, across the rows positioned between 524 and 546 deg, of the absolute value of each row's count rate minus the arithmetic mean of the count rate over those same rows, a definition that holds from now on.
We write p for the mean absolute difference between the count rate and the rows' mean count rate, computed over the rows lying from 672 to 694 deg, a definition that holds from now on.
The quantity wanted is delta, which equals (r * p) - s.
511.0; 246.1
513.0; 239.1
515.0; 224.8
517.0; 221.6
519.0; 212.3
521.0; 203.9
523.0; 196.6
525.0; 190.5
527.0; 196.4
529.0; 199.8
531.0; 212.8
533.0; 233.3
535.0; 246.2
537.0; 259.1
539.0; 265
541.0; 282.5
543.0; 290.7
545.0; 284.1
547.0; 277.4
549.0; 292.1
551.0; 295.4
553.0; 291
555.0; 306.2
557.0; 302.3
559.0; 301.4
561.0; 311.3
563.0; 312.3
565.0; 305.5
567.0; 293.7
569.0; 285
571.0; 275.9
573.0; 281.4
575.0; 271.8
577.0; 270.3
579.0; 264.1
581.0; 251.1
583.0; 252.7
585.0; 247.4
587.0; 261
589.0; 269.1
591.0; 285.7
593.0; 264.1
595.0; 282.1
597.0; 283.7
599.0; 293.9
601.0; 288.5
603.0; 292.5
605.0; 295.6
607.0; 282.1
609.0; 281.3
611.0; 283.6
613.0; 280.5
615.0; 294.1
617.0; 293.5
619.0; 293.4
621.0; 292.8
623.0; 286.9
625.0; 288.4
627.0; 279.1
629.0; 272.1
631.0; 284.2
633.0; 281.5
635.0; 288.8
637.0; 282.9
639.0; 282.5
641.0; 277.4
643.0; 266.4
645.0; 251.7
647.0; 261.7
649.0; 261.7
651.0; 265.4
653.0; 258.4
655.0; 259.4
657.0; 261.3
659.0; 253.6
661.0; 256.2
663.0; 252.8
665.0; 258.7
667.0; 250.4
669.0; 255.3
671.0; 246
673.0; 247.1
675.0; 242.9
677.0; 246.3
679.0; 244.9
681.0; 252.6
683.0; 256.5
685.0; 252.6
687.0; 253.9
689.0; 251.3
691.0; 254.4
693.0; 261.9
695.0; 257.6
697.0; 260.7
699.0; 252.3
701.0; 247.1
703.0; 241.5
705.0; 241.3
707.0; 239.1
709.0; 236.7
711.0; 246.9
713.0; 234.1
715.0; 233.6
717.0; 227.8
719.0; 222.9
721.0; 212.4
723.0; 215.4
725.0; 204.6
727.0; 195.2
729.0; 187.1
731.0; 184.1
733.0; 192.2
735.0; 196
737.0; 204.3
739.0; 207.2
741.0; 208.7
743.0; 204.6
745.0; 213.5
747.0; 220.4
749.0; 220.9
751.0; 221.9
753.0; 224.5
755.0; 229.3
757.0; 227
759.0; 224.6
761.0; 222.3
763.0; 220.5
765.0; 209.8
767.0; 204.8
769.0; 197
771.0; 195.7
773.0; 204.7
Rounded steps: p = 4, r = 32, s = 206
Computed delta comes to -66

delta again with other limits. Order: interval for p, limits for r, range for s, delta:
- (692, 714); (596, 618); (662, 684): -208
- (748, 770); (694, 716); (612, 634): -226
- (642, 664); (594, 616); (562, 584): -257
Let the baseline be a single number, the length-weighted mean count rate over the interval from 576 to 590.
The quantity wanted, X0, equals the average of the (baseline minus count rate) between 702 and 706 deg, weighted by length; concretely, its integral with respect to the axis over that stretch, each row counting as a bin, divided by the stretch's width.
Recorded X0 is 18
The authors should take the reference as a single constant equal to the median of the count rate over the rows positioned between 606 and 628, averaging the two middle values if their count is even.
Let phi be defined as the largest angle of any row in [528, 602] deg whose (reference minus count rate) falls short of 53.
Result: 601.0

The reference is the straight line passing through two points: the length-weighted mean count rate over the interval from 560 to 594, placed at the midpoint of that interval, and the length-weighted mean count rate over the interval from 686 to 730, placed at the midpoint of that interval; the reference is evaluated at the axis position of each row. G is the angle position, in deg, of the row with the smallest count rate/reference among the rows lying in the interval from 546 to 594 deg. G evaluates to 585.0 deg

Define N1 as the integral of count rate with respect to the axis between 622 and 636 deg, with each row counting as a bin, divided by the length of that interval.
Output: 283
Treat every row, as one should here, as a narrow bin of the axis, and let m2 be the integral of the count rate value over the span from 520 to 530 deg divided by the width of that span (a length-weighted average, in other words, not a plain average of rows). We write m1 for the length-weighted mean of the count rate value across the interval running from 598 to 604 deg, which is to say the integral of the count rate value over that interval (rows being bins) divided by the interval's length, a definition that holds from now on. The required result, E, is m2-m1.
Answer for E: -94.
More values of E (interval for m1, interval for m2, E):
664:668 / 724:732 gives -62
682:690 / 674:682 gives -7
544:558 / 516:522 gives -80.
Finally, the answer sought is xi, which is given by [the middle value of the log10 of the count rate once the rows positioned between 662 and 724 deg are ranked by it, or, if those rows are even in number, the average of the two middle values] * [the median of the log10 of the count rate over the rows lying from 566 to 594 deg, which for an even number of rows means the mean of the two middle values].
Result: 5.82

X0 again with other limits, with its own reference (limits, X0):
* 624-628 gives -24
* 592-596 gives -14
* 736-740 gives 54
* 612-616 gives -28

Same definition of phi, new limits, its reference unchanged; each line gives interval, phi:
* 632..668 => 667.0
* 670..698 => 697.0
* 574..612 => 611.0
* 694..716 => 713.0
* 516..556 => 555.0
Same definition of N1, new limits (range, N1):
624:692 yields 262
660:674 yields 252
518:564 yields 259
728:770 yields 211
